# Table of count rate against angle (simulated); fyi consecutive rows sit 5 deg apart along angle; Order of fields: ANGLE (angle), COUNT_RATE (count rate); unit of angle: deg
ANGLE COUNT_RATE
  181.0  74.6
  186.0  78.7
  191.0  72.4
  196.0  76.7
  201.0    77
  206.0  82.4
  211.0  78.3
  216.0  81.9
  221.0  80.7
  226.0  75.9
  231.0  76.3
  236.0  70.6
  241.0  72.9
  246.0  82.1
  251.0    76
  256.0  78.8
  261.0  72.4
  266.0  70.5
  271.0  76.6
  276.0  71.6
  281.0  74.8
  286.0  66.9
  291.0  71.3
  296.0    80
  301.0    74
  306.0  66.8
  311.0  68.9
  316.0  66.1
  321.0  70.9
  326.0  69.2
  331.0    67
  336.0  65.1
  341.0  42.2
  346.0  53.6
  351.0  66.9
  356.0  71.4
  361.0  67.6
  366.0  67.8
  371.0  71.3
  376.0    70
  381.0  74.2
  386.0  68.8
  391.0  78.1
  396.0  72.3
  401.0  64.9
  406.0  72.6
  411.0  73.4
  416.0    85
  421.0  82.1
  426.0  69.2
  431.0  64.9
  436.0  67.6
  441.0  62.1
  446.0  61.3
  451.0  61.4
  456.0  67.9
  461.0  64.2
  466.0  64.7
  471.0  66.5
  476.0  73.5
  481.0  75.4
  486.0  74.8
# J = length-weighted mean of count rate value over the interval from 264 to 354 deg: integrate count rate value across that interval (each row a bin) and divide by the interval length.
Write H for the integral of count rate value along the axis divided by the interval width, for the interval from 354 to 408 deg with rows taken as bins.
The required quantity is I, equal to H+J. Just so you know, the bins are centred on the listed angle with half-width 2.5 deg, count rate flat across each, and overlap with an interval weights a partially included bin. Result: 139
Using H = 70.8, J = 67.9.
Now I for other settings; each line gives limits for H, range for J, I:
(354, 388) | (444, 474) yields 135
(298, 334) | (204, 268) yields 146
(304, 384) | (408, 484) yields 136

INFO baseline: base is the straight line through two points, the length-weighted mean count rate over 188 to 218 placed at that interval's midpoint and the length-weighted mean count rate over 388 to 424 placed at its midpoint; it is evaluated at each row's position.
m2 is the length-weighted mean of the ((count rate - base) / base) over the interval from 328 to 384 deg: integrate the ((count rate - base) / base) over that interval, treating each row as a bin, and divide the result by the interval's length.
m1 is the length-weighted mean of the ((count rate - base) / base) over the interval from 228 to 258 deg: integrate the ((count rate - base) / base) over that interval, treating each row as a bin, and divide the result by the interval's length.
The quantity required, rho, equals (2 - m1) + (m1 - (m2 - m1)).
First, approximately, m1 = -0.02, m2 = -0.14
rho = 2.12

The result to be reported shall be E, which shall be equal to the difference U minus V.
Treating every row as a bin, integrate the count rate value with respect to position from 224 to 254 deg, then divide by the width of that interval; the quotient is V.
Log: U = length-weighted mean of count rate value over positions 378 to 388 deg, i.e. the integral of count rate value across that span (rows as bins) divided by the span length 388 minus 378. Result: -4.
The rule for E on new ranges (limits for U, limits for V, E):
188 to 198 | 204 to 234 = -4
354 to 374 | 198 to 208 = -10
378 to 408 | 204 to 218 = -9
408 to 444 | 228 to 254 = -4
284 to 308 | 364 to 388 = 1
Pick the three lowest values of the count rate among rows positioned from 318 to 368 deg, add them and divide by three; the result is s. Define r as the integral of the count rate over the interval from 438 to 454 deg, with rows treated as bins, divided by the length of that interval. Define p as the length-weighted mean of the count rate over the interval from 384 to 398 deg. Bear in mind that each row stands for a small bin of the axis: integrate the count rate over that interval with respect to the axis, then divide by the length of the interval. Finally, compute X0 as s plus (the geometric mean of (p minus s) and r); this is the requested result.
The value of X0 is 89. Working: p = 73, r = 62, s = 54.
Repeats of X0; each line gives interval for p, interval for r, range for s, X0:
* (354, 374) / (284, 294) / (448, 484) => 84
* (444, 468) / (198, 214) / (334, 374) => 82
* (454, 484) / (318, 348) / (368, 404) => 75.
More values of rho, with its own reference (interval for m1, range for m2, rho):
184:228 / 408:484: 2.08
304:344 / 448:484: 1.93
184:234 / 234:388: 2.09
